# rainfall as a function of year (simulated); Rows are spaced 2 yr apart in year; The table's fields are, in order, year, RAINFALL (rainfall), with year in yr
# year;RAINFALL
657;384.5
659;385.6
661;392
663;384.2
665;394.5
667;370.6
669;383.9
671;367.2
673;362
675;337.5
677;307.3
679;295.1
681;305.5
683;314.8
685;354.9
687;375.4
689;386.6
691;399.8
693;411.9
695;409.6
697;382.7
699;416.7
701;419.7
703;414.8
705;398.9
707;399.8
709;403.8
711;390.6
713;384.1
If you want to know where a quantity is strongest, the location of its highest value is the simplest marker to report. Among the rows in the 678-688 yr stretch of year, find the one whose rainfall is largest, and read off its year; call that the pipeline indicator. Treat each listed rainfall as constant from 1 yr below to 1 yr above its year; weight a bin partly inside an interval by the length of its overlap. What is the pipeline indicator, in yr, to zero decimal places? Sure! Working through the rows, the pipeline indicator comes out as 687 yr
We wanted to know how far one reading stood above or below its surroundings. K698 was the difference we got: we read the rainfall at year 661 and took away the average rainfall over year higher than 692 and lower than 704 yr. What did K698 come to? -17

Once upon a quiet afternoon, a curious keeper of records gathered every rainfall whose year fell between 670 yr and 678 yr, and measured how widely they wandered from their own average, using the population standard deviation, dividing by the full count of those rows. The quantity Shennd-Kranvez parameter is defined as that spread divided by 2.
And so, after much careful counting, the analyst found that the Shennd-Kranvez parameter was 11.9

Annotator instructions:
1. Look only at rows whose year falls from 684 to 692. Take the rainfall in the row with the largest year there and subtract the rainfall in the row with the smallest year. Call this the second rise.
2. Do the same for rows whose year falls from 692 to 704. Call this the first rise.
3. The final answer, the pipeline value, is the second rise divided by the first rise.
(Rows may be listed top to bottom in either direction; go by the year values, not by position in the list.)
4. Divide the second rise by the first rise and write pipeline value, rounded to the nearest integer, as 15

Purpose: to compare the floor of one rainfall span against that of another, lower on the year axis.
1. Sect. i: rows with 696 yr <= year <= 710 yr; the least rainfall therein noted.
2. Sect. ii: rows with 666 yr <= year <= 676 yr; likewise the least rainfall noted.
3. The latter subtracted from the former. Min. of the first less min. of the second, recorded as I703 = 45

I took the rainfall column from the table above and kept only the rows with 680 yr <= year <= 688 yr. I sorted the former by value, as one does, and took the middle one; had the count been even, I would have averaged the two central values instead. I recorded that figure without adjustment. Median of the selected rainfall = 335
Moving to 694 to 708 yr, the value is 410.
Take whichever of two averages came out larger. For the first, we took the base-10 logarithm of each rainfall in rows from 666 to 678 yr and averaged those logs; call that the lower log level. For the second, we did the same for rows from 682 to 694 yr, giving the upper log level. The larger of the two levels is 2.571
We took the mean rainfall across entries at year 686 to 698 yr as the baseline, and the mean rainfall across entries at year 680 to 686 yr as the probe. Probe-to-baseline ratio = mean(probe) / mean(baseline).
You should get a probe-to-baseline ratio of 0.824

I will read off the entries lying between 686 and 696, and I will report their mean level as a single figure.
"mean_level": 397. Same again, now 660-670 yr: 385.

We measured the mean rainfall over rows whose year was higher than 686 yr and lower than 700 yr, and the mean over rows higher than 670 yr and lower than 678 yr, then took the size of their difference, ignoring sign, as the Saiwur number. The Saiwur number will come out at 54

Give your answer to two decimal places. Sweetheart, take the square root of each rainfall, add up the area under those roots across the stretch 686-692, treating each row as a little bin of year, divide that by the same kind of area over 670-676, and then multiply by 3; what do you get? 3.13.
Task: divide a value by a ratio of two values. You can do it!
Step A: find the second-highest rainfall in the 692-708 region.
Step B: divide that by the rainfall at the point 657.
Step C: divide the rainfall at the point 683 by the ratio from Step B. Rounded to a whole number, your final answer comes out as 290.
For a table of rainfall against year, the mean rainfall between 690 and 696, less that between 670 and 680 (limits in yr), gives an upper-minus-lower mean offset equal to 73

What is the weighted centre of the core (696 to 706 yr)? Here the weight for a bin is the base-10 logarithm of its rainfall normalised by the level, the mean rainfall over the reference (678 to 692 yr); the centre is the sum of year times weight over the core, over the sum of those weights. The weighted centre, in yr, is 701.2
